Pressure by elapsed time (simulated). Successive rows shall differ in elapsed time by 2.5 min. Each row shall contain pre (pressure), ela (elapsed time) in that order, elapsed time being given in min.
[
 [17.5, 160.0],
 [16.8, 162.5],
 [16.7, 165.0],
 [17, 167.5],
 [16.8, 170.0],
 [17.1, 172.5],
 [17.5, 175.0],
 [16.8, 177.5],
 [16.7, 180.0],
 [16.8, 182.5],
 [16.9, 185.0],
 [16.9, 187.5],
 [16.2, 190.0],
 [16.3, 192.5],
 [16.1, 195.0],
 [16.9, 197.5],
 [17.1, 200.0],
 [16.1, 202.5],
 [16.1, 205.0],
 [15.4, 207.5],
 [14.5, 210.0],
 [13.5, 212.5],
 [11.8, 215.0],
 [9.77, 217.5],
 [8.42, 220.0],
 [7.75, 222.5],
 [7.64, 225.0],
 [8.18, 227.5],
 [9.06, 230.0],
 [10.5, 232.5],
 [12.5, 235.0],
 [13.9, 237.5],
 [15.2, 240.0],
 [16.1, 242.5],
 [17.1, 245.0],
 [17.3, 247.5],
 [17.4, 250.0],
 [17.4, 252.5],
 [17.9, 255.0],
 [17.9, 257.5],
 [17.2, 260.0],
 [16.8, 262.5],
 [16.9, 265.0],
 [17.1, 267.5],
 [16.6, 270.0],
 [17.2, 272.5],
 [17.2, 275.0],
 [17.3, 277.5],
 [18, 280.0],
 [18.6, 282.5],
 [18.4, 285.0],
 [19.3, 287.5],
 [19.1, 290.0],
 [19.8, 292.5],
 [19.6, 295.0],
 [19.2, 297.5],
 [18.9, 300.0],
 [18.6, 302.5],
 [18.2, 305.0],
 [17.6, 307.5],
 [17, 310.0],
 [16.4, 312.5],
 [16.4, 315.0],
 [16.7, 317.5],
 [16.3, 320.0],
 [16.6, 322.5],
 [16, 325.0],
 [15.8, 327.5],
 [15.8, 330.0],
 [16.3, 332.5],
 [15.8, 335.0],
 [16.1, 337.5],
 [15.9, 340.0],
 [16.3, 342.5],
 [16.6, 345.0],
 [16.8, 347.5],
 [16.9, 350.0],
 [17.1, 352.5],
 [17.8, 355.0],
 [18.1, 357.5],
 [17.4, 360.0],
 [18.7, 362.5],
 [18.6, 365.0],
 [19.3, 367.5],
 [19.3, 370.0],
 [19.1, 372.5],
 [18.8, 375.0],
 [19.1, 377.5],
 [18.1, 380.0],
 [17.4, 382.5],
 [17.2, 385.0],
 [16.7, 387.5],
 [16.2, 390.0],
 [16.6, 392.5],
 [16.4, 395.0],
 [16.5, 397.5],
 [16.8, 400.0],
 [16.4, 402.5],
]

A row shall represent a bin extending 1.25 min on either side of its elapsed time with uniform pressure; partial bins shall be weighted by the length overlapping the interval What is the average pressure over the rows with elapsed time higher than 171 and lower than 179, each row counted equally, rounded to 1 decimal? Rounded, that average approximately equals 17.1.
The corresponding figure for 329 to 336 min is 16.0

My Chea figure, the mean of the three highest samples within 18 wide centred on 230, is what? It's 12.3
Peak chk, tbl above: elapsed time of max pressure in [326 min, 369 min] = 367.5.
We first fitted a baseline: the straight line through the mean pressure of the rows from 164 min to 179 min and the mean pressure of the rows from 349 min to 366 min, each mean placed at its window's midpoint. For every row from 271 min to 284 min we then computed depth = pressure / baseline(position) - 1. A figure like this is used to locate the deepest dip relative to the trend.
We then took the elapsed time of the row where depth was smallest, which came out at 275.0 min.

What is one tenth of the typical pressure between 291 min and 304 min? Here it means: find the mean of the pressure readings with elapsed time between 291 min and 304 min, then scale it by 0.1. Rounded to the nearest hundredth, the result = 1.92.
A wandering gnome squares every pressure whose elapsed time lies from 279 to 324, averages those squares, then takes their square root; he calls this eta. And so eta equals 18.1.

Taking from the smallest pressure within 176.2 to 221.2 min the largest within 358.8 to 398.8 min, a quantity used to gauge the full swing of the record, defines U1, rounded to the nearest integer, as -11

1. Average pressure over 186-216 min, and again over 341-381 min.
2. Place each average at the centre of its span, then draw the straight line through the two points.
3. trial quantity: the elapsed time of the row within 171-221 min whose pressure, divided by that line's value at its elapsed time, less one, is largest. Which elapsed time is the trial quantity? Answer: 175.0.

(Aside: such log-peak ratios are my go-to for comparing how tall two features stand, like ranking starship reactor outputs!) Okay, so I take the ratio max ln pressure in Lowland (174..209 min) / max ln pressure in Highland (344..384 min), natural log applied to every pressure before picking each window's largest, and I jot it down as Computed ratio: 0.97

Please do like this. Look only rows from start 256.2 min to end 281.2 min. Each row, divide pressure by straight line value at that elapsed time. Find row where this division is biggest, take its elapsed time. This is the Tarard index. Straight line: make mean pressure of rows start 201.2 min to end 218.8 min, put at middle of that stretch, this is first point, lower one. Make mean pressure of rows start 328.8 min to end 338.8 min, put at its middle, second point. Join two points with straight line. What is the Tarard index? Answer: 257.5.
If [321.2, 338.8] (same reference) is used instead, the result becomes 322.5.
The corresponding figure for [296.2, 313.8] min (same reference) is 297.5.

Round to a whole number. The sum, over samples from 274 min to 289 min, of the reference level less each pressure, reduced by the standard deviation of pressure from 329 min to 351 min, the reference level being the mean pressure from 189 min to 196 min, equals -12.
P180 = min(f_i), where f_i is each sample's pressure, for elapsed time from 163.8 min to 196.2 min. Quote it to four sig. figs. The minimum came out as 16.10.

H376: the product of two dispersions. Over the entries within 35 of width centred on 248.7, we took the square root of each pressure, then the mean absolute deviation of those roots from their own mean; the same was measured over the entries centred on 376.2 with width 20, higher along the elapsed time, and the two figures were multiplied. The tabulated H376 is 0.019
